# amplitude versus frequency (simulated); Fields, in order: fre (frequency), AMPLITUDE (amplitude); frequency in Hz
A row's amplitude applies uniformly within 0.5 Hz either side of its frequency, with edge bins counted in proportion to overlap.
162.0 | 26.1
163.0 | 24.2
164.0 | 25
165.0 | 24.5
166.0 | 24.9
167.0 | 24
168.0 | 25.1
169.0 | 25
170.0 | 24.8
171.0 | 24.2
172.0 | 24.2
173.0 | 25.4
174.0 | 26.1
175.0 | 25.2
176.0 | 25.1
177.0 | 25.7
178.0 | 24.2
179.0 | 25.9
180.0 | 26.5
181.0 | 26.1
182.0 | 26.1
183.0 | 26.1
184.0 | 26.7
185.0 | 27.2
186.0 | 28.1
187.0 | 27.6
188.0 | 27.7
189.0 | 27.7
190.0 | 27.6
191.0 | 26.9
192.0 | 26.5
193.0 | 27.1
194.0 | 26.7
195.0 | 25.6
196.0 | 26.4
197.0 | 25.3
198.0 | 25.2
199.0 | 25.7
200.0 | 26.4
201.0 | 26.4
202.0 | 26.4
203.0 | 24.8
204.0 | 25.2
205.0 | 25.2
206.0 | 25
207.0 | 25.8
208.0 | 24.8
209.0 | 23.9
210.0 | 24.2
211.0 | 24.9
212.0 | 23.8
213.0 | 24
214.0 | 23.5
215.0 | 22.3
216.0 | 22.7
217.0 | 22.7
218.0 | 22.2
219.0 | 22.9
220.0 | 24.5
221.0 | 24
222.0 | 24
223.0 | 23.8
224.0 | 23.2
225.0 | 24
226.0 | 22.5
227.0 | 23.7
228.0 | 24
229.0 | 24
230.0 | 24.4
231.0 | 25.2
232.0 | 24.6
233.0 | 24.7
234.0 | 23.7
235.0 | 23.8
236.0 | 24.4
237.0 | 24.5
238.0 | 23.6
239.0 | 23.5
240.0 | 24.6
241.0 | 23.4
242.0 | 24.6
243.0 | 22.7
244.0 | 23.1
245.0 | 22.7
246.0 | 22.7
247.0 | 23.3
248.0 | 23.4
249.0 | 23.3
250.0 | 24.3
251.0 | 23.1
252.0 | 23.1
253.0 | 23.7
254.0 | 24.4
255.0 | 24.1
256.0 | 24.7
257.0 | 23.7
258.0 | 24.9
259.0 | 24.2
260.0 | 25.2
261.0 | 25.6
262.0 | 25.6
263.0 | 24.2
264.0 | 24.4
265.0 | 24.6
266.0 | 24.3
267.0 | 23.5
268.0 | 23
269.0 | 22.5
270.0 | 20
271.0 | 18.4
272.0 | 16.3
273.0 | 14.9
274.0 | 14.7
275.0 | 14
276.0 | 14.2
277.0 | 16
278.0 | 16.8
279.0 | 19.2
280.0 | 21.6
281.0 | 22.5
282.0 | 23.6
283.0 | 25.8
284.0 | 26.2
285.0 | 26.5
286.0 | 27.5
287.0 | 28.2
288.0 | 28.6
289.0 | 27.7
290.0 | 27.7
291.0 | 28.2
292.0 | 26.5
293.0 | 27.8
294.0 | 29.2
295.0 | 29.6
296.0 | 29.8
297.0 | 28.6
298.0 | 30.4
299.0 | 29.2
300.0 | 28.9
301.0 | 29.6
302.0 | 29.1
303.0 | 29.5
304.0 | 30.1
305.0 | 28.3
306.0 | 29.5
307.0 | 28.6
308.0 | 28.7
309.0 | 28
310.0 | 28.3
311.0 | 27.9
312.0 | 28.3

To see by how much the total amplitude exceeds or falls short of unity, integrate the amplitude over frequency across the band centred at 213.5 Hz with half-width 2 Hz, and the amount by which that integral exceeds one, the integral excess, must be 93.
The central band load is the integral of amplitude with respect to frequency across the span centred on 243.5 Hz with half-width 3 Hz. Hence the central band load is 139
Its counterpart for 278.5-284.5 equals 139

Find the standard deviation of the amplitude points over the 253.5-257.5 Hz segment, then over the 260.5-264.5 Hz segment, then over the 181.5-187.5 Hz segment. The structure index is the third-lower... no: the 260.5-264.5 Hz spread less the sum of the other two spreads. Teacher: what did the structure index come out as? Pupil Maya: -0.5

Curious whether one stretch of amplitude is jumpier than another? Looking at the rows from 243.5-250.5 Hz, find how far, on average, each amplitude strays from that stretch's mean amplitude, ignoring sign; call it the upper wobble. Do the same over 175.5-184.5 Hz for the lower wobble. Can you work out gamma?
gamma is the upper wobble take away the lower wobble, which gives -0.18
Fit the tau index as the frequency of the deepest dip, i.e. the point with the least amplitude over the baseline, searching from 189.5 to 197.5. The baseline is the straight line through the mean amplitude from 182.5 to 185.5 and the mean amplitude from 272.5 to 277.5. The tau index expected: 197.0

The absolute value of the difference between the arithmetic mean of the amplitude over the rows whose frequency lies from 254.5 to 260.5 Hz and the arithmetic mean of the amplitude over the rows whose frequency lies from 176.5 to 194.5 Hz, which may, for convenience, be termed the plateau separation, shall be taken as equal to 2.2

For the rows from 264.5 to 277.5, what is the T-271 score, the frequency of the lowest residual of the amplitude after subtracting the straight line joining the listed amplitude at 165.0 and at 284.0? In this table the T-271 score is 275.0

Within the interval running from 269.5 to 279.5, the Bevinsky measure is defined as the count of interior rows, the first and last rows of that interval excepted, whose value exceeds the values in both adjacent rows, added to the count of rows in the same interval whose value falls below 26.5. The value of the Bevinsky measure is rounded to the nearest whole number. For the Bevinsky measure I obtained 10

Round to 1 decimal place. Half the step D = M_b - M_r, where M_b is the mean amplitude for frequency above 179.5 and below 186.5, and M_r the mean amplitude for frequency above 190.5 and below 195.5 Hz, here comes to 0.1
